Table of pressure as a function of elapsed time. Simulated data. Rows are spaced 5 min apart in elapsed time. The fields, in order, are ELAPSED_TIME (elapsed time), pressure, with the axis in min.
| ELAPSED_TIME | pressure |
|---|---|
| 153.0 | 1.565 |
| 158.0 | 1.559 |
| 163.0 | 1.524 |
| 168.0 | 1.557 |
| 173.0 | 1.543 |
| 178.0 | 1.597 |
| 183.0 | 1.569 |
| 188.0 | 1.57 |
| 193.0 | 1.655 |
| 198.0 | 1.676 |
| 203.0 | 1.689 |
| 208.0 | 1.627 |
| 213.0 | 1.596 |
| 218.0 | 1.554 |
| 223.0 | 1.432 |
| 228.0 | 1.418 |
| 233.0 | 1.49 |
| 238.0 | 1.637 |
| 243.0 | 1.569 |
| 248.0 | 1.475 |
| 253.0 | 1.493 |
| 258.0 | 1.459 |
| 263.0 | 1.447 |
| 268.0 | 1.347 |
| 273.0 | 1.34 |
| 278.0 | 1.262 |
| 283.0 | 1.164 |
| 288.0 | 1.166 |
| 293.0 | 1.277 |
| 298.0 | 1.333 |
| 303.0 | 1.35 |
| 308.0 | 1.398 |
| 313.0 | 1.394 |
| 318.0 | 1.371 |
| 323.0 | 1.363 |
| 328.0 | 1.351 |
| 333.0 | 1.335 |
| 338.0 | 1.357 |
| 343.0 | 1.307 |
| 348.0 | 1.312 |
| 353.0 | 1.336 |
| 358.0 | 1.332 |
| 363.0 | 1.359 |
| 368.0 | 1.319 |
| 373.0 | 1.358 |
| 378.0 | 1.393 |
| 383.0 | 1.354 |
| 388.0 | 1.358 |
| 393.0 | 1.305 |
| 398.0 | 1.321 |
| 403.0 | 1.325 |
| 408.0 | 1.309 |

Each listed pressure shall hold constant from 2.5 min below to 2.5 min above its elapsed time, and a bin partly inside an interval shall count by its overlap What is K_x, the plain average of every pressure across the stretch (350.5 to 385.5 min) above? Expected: 1.35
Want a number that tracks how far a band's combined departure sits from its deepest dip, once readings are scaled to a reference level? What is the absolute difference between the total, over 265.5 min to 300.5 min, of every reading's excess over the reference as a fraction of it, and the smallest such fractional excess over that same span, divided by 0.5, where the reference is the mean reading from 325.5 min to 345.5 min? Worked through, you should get 0.45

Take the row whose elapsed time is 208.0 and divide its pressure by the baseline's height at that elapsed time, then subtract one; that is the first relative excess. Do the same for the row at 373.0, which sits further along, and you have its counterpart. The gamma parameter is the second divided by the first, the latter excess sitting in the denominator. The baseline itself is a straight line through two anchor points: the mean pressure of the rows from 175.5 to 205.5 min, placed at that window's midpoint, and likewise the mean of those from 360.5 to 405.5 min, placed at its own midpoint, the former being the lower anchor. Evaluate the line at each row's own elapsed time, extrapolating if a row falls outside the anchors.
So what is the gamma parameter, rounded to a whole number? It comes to 0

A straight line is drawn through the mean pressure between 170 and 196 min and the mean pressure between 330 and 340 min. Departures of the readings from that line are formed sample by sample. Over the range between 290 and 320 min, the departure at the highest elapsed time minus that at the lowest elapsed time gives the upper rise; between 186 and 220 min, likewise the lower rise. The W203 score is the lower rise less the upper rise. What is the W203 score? -0.10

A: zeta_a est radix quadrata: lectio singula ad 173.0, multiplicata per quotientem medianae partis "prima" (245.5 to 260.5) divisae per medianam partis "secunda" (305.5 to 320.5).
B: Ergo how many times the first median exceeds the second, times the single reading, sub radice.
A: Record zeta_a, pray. 1.28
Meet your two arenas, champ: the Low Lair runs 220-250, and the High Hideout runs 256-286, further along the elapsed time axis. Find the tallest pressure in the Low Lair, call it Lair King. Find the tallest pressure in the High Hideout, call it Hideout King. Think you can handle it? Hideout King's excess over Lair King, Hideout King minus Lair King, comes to -0.18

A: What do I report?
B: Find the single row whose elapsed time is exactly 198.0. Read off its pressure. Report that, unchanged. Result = 1.676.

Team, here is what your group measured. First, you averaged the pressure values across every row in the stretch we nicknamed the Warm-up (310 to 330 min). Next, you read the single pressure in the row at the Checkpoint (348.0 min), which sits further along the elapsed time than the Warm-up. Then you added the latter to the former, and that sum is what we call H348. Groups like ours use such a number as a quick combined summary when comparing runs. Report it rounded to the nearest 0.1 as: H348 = 2.7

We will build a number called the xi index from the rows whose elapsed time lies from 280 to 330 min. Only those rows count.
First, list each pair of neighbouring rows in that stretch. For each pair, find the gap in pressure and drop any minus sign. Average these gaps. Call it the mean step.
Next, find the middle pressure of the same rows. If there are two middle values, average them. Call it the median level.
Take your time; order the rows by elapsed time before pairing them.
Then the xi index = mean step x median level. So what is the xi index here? 0.042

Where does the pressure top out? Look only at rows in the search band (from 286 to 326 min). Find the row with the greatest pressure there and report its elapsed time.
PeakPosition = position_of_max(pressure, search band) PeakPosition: 308.0 min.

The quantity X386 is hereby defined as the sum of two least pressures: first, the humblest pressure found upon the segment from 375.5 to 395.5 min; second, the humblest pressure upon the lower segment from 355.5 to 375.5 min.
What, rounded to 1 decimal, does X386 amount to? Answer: 2.6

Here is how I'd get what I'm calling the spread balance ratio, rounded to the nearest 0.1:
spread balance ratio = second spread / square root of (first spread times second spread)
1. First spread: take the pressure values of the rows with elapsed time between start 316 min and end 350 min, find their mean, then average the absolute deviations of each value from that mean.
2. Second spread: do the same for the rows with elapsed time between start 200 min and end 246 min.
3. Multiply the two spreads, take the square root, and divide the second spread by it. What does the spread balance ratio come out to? 1.9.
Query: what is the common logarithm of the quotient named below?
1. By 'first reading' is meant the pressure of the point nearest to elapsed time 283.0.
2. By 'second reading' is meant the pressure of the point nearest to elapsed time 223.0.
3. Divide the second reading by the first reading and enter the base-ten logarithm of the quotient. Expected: 0.090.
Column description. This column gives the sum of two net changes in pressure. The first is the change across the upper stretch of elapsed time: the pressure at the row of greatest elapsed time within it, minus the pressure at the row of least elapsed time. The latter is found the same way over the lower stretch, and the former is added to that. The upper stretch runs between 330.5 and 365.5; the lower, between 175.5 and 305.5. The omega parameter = -0.22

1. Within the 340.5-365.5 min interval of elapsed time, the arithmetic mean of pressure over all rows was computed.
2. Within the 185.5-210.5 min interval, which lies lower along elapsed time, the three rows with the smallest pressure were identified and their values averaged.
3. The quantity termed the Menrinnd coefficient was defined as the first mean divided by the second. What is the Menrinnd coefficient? 0.82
